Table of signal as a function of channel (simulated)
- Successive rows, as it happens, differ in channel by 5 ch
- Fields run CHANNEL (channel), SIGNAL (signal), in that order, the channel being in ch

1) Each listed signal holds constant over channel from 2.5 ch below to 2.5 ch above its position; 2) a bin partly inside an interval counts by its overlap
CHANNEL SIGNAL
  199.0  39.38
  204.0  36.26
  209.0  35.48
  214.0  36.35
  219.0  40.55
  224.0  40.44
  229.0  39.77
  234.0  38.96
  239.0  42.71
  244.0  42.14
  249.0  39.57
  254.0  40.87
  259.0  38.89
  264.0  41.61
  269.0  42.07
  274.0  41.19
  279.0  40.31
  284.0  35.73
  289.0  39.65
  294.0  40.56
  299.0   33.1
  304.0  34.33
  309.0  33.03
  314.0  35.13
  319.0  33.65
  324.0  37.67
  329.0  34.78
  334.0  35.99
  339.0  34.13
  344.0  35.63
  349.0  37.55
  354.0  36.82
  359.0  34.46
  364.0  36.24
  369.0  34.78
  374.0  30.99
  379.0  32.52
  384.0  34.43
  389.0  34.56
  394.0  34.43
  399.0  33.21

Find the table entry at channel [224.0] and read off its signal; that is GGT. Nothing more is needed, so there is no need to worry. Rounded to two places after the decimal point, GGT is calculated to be 40.44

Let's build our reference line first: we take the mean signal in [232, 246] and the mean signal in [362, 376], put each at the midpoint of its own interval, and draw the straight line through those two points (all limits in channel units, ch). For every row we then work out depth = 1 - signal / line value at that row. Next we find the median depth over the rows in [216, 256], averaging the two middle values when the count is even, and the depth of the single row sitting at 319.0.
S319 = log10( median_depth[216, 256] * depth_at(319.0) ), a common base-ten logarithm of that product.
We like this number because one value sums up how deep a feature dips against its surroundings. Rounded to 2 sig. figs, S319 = -2.5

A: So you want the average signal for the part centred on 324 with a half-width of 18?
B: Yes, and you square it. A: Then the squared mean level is 1219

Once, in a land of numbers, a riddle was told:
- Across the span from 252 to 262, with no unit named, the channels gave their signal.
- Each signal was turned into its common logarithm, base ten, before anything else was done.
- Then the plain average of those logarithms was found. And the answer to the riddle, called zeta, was 1.60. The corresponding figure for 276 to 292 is 1.59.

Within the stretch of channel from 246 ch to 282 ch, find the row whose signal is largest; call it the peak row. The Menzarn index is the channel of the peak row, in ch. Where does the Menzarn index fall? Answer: 269.0 ch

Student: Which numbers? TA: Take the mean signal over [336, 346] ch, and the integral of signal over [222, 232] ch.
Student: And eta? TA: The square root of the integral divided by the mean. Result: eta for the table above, 3.39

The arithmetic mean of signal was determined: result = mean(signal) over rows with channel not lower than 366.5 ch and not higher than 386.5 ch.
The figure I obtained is 33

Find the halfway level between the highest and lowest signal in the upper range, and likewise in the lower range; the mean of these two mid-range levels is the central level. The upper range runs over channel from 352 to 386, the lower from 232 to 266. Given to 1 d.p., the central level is 37.4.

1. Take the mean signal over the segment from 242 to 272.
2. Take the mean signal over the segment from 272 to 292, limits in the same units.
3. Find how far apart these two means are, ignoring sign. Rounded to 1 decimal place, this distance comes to 1.6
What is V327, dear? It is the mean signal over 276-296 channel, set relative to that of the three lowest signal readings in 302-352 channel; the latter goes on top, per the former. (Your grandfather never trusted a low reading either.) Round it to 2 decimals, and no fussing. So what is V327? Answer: 0.86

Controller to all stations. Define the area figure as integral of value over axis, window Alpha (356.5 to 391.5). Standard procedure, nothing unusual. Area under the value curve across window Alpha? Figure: 1190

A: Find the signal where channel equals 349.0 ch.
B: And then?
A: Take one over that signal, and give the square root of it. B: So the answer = 0.163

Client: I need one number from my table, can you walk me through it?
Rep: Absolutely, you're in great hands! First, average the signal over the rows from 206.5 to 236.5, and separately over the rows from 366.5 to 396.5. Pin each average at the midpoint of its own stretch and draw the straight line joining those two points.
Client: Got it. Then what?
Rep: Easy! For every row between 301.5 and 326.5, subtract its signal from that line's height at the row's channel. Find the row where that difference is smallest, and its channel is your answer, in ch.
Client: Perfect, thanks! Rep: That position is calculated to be 324.0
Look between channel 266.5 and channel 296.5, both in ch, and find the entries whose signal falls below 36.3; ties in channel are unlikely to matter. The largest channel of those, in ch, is 284.0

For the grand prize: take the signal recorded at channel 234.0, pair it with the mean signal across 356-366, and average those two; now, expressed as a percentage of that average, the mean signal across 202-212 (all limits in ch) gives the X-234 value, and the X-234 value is 97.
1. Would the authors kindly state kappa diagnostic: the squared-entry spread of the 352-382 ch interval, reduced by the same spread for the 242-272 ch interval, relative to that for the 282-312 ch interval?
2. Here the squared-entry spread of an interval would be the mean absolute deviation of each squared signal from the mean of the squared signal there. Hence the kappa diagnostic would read 0.13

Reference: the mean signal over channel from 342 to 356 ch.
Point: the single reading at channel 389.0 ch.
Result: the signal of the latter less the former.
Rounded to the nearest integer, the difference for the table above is -2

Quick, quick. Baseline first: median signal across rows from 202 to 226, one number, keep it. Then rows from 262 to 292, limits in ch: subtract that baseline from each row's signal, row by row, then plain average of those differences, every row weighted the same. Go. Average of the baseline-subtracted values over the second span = 3.7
